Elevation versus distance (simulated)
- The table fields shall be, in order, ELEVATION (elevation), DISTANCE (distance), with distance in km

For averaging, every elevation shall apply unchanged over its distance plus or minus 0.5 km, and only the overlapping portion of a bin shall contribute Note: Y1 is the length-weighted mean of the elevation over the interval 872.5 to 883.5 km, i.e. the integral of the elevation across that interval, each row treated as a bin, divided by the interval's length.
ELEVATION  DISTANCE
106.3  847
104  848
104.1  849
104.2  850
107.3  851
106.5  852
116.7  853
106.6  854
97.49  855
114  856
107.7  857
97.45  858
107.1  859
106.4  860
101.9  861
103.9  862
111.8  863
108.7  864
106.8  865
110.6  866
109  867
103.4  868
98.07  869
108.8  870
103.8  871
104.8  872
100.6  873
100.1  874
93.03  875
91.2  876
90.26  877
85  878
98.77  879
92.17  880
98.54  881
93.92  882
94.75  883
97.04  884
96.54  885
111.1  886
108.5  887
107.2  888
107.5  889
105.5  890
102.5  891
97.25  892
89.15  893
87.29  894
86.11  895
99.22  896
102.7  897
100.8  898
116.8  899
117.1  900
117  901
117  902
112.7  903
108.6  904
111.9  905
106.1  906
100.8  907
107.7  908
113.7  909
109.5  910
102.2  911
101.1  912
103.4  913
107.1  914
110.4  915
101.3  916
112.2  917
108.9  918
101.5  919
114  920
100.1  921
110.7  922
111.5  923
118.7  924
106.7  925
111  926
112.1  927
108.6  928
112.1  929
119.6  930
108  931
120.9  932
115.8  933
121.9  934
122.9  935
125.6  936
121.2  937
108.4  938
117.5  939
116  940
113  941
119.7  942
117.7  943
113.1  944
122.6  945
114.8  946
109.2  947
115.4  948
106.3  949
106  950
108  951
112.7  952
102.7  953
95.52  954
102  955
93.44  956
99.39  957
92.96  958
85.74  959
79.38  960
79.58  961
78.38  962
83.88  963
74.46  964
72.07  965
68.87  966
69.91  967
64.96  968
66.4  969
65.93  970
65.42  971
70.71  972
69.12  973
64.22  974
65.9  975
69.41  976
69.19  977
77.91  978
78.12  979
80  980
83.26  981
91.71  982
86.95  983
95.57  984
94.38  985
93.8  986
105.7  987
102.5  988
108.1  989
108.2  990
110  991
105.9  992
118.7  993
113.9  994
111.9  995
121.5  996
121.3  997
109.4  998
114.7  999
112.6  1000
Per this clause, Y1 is 94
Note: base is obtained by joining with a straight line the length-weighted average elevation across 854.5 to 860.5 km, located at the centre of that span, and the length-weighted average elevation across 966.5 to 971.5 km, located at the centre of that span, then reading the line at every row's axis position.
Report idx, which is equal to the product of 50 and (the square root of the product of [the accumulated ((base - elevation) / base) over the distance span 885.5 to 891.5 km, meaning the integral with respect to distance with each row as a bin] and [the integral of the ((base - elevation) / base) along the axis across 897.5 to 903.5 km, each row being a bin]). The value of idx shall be 56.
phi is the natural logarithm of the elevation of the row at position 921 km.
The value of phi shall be 4.61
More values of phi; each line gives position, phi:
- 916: 4.62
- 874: 4.61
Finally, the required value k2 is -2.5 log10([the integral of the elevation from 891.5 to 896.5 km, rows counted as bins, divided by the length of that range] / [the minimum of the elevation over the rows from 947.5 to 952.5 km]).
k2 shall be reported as 0.2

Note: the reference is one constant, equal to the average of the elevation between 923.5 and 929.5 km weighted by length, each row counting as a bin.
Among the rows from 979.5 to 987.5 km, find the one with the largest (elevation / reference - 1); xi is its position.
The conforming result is 987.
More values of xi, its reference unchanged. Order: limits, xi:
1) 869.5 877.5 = 870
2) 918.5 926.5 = 924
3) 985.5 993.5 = 993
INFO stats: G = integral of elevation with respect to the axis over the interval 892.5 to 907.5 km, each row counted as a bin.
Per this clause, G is 1573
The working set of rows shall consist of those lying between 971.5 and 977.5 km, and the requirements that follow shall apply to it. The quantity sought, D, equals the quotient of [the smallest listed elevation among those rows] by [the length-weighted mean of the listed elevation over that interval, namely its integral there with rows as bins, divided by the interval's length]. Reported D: 0.943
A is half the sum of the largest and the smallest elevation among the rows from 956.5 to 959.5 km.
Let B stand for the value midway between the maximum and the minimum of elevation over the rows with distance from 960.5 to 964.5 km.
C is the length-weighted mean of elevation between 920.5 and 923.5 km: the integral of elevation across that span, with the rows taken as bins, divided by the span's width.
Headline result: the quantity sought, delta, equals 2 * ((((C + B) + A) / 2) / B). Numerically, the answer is 3.5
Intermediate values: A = 93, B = 79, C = 107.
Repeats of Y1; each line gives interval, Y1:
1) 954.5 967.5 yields 83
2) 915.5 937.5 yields 113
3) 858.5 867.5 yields 107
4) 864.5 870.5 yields 106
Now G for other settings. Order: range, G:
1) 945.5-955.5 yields 1073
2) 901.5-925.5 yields 2598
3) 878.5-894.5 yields 1588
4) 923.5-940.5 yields 1967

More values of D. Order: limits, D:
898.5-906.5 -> 0.936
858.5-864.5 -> 0.956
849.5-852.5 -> 0.983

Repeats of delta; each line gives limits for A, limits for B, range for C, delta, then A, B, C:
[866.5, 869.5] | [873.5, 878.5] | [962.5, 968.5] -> 2.9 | 104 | 93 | 72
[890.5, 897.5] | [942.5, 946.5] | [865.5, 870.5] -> 2.7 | 94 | 118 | 106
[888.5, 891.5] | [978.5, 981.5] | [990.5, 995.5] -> 3.7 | 105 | 81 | 112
